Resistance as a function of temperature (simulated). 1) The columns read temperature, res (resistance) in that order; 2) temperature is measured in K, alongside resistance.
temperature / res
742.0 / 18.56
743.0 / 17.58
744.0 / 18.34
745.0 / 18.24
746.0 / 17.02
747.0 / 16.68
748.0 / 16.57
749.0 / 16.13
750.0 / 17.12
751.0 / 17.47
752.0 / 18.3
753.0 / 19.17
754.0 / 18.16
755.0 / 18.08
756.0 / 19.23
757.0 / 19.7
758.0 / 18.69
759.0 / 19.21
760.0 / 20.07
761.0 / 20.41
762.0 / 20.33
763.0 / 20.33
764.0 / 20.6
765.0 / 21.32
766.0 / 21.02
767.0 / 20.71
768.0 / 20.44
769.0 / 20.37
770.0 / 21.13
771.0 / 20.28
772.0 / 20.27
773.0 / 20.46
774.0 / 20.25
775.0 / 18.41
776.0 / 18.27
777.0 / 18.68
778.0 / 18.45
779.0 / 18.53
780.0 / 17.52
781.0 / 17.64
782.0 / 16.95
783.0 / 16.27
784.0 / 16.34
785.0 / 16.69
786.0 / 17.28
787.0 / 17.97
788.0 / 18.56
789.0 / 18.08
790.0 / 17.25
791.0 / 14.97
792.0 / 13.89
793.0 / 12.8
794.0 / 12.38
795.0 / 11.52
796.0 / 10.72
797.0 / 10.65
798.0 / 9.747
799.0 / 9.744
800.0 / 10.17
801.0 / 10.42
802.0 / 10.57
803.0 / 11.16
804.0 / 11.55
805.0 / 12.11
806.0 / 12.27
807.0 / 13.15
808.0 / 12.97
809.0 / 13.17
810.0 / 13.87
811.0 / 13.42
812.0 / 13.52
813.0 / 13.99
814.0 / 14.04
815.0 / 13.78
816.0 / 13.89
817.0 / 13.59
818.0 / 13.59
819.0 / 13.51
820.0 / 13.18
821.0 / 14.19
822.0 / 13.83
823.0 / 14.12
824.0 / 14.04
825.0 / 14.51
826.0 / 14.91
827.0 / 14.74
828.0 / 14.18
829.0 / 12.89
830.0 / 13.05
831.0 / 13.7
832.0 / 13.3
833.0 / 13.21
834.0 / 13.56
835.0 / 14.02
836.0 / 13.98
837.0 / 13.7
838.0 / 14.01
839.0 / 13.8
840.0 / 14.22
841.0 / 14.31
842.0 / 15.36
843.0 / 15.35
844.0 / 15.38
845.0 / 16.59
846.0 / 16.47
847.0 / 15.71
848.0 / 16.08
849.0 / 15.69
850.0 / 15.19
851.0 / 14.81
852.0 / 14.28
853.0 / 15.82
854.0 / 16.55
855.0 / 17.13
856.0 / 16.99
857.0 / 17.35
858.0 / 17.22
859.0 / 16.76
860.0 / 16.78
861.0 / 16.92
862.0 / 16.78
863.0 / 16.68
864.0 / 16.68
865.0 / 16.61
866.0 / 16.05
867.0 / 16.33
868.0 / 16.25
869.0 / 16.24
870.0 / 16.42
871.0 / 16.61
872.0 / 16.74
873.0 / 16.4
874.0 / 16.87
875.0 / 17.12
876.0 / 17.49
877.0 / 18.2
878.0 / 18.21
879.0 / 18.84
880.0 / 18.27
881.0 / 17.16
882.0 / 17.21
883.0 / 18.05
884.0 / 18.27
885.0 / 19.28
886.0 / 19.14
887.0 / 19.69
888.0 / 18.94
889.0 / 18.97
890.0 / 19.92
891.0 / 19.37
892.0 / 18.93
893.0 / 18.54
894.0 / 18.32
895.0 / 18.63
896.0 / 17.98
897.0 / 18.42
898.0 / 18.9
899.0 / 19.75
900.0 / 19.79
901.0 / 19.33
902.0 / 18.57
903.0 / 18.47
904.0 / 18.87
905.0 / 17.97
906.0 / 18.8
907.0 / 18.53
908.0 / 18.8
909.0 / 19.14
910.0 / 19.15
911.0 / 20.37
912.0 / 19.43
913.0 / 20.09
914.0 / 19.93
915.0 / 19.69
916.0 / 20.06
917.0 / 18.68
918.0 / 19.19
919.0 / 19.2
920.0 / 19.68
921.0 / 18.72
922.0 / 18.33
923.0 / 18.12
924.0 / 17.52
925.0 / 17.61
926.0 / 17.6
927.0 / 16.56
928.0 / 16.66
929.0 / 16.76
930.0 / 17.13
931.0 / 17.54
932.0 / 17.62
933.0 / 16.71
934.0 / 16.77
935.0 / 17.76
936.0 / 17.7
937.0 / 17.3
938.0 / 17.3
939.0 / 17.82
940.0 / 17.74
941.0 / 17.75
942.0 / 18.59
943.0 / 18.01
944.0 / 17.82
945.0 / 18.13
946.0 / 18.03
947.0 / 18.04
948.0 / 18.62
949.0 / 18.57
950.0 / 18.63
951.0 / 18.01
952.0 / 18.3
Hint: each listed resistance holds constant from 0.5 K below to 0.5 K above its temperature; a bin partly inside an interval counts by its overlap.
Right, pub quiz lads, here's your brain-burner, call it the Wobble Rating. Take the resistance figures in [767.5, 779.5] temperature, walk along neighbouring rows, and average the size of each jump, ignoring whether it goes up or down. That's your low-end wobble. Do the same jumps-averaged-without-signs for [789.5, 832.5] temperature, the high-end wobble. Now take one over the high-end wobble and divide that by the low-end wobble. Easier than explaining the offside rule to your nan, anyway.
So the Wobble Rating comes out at 5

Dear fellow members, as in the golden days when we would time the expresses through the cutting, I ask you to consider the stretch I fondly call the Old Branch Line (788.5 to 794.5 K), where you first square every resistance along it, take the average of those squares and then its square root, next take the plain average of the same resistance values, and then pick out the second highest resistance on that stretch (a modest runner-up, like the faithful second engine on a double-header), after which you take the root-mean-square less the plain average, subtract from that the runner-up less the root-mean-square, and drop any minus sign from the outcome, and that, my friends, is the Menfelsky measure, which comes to 2.0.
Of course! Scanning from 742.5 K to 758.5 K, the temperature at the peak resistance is 757.0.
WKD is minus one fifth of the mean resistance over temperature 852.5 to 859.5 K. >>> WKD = -3.4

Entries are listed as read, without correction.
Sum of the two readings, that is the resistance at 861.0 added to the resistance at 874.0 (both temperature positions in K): 33.8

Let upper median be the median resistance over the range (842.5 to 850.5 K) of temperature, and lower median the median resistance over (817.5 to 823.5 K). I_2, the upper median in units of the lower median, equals 1.15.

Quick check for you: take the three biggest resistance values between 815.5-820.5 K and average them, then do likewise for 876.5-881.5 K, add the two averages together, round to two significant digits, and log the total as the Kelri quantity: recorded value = 32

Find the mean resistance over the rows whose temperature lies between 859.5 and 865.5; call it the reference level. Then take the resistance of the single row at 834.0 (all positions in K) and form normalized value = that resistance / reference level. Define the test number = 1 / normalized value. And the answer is 1.2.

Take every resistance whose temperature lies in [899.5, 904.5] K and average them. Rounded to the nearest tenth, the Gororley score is 19.0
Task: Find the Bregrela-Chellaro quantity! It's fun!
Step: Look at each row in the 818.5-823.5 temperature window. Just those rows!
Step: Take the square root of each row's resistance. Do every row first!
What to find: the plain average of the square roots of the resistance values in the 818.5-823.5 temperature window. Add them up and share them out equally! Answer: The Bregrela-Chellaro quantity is 3.7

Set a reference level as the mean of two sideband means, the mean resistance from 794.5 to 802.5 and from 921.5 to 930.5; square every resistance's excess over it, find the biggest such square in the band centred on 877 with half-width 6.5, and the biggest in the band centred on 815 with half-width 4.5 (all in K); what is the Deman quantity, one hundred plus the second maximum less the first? 75.9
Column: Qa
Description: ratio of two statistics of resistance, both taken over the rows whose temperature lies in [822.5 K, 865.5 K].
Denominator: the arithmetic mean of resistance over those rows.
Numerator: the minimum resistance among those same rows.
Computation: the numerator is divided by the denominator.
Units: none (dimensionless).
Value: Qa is 0.848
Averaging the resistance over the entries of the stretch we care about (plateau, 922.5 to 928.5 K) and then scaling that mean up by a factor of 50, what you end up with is 867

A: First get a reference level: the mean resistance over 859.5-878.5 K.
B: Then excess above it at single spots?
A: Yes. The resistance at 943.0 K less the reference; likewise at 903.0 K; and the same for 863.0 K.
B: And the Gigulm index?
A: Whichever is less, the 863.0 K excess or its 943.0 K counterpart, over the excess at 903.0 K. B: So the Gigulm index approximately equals -0.08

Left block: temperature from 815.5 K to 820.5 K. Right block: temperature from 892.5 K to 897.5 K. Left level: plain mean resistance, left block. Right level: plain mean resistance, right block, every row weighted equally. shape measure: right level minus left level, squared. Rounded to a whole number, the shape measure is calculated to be 23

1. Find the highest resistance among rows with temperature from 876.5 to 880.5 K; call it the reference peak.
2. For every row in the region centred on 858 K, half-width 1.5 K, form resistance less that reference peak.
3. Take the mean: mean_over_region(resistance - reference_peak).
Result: -2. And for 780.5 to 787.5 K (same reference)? -2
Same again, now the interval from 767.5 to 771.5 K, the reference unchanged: 2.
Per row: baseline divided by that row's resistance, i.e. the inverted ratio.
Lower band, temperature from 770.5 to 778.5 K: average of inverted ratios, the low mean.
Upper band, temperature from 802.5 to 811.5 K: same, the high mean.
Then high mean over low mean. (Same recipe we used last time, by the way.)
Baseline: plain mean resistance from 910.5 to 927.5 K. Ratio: 1.54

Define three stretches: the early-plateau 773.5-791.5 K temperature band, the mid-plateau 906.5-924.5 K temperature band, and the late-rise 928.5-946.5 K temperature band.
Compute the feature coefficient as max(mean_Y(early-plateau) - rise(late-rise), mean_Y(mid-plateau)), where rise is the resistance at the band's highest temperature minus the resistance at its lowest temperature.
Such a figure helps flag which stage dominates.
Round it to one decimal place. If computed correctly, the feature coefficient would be 19.1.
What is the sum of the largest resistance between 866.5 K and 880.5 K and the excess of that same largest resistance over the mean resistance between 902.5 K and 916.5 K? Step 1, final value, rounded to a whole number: 18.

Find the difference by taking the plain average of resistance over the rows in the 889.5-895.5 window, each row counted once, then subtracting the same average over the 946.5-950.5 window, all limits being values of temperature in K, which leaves 0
